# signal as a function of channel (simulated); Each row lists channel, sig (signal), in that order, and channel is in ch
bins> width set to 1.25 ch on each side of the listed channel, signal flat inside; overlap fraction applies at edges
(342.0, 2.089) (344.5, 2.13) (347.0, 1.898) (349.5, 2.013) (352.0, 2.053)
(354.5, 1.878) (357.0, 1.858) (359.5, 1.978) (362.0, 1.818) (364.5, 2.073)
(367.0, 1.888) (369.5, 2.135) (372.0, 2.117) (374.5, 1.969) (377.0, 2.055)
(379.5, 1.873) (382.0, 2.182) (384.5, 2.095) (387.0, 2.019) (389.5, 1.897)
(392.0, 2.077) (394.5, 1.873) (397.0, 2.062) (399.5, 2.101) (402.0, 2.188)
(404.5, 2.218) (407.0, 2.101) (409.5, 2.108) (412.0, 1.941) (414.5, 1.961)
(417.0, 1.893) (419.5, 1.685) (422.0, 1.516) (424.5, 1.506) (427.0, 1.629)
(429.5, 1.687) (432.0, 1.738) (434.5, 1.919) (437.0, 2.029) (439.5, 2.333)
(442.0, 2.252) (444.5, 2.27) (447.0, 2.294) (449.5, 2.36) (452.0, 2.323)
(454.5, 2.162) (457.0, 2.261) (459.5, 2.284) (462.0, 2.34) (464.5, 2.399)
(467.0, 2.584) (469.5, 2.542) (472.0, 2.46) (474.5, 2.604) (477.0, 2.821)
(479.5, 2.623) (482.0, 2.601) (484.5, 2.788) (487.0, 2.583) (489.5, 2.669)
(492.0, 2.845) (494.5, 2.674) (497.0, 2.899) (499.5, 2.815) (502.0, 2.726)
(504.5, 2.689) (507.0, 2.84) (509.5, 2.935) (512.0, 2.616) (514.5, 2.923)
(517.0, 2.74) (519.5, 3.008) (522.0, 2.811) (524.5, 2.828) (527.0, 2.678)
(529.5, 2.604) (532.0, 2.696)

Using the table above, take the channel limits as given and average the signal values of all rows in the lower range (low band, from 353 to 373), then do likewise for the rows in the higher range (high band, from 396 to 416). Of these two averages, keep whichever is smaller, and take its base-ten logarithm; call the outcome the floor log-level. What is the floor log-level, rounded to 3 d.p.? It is 0.294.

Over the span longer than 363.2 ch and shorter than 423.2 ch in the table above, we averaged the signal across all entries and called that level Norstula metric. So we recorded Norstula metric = 2.0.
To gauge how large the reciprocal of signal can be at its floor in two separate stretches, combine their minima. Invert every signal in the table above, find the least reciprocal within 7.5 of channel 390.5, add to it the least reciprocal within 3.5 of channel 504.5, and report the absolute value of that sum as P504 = 0.83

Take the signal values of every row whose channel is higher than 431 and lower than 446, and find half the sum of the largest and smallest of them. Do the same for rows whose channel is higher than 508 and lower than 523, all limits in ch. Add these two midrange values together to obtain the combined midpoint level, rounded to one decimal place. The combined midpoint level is 4.8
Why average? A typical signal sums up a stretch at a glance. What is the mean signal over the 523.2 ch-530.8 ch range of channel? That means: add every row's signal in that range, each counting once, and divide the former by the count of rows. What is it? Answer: 2.7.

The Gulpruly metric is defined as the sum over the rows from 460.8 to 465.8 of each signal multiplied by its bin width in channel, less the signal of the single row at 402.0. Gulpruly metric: 9.7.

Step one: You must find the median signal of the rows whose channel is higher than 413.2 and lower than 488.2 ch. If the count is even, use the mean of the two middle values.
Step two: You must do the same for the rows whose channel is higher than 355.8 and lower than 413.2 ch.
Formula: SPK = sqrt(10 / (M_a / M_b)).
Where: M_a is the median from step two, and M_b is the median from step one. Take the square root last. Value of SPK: 3.33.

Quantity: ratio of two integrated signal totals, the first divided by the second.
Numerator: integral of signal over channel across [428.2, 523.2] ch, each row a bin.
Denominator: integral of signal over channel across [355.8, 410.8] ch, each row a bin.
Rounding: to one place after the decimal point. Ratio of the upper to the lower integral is 2.1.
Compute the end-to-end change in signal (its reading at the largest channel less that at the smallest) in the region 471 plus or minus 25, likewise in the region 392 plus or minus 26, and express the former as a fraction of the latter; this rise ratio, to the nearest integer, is 76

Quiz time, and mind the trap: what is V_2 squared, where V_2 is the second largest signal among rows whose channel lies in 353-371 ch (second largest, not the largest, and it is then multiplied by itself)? 4.3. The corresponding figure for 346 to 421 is 4.8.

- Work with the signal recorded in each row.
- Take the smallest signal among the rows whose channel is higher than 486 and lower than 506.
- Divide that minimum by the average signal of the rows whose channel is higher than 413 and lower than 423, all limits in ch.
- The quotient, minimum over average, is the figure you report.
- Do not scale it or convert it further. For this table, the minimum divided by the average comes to 1.46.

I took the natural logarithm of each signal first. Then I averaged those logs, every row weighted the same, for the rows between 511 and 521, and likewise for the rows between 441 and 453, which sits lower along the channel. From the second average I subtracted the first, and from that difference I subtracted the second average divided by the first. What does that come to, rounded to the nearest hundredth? -1.01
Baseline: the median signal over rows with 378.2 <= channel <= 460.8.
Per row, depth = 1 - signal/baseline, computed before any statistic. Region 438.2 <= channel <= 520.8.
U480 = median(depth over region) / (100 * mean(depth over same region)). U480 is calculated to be 0.0104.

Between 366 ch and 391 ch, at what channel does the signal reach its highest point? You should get 382.0 ch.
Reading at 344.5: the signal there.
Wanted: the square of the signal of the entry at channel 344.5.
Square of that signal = 4.5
